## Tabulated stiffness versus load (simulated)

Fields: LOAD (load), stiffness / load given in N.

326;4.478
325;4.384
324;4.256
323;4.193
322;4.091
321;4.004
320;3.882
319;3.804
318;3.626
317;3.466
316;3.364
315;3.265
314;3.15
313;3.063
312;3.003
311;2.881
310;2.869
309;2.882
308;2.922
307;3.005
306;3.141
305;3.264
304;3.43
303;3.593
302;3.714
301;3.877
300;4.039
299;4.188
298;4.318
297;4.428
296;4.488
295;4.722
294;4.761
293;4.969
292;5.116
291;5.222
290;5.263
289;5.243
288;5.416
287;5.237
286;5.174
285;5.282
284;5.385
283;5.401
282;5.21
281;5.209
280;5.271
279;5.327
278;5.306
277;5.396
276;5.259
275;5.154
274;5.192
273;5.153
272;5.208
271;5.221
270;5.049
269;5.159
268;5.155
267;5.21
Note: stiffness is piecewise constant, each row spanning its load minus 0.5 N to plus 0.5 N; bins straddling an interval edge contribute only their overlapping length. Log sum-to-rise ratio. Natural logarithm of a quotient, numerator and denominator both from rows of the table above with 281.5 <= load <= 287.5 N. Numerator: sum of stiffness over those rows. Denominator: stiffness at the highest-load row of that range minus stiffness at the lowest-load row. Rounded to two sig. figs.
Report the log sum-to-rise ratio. 7.1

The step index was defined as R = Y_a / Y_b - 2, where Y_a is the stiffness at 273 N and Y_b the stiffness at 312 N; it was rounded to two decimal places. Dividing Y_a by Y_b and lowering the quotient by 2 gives -0.28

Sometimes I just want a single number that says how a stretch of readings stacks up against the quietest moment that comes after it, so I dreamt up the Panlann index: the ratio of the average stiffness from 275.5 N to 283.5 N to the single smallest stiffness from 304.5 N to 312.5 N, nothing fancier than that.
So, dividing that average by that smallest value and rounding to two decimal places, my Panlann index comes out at 1.85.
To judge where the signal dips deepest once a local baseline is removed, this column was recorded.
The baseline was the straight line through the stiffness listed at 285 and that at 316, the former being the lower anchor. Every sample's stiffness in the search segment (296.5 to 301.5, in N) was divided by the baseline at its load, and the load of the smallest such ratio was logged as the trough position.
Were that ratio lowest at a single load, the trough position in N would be 301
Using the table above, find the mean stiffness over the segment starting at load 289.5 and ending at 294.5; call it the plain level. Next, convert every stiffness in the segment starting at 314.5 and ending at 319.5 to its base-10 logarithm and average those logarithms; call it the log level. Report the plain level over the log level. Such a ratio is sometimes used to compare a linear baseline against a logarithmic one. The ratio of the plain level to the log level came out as 9.3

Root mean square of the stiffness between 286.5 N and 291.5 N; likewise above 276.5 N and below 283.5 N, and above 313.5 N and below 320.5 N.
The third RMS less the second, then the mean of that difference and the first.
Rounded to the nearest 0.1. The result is 1.7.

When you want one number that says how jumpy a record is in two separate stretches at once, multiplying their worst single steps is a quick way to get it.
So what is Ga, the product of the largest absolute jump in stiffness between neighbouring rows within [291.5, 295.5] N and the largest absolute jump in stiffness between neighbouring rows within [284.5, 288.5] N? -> 0.037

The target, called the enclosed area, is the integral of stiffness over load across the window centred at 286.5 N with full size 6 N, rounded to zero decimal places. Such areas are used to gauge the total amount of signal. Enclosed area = 32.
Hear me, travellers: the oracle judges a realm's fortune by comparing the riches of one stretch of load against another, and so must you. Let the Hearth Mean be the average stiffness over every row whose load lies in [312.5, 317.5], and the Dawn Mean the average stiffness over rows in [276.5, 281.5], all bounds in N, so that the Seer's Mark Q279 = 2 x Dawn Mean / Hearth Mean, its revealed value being 3.3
